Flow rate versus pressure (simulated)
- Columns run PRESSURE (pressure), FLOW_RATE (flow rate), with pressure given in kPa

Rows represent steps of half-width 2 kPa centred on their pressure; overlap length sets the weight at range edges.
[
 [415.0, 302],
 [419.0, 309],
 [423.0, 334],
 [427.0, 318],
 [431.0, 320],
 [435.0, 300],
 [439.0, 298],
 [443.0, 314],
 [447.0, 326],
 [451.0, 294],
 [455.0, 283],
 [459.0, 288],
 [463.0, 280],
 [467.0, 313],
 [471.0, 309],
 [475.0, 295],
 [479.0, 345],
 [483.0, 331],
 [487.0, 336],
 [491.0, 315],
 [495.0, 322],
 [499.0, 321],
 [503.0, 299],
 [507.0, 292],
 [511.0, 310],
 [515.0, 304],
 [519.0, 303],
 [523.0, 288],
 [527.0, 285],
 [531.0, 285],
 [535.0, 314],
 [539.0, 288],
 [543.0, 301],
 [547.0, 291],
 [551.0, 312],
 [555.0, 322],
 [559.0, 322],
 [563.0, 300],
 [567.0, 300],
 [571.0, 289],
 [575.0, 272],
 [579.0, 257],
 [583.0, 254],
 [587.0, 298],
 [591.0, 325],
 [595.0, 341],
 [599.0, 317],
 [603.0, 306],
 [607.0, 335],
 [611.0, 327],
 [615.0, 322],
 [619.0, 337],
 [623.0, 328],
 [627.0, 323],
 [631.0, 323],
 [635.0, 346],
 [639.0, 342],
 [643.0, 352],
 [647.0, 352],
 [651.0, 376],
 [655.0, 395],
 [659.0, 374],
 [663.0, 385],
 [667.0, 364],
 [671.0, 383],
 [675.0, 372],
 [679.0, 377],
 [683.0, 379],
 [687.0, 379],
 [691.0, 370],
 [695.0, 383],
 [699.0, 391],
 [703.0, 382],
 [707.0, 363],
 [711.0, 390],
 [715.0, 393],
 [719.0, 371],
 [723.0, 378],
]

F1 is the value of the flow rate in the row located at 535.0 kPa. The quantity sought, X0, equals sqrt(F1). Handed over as 17.7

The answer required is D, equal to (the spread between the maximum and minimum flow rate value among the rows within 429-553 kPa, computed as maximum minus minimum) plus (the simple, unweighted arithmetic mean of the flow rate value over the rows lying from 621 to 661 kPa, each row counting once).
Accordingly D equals 416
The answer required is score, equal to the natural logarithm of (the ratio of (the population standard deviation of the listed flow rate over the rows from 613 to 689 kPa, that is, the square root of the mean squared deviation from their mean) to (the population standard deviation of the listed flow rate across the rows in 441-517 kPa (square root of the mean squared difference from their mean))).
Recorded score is 0.274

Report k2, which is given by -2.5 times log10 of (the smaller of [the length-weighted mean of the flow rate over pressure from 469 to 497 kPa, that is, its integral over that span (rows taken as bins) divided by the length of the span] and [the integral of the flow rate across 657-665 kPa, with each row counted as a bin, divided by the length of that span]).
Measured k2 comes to -6.27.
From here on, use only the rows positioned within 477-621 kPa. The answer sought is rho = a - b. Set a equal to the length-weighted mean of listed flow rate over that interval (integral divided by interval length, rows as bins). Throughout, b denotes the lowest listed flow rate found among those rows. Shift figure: 53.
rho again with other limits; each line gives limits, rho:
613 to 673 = 31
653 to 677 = 15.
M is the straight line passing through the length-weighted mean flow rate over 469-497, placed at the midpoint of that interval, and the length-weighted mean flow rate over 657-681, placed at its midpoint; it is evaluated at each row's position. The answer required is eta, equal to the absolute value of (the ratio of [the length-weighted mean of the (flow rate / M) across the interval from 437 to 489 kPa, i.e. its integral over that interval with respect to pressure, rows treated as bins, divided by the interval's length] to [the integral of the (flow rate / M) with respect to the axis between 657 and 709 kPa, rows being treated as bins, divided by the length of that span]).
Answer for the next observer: 0.98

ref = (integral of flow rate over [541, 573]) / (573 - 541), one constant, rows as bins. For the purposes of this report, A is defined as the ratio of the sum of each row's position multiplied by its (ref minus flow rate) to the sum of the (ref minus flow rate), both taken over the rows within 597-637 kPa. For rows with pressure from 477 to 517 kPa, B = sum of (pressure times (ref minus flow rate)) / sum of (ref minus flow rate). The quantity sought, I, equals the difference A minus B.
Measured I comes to 135.3 kPa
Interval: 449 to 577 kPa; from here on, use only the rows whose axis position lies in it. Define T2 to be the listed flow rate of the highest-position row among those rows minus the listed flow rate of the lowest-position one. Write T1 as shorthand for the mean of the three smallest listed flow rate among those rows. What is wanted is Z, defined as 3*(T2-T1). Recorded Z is -901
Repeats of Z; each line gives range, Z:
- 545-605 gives -738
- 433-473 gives -824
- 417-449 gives -856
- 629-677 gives -864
